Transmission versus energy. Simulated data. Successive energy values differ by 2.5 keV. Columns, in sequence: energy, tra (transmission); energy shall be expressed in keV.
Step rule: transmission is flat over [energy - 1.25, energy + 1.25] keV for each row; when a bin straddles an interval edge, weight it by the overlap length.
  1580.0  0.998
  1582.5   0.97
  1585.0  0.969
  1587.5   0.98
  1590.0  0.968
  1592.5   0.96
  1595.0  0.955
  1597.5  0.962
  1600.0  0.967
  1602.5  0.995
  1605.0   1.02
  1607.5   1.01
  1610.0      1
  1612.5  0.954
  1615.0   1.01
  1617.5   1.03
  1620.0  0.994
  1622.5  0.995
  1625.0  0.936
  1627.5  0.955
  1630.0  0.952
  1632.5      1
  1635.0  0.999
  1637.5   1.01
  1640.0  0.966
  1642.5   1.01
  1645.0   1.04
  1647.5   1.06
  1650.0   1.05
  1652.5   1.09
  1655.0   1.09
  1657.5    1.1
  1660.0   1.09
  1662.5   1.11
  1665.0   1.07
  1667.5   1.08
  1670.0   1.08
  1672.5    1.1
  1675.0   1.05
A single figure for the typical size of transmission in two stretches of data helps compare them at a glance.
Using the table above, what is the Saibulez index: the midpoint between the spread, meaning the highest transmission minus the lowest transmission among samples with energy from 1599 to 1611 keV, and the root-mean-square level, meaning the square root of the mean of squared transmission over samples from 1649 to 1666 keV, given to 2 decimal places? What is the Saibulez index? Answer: 0.57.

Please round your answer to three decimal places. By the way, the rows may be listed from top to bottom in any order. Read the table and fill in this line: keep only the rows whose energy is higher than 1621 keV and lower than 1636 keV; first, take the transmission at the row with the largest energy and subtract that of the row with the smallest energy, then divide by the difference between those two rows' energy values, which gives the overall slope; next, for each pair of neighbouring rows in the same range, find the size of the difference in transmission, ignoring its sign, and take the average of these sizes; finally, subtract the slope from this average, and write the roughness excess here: 0.026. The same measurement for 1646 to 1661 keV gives 0.012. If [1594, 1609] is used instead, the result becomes 0.011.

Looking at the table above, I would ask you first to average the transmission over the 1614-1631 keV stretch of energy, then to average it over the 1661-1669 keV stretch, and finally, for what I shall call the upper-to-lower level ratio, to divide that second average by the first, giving 1.11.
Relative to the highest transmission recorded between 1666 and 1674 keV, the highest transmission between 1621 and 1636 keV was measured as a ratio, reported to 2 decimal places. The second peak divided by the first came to 0.91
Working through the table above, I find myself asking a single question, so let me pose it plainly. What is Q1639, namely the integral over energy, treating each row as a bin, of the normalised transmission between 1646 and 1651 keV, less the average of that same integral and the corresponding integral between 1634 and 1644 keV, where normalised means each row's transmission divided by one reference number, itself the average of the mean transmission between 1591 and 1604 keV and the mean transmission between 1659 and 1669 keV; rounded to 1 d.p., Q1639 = -2.3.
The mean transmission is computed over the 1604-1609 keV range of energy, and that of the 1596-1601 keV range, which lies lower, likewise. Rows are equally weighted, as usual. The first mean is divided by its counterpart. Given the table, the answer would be 1.05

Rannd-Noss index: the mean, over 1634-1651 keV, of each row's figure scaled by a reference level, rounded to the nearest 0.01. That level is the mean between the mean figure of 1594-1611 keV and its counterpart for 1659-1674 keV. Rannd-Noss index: 0.98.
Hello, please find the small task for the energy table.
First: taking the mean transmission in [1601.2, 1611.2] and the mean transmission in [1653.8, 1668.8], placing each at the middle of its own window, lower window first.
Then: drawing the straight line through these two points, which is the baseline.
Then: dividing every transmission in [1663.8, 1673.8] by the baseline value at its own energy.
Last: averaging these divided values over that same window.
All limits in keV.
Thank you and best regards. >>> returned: 0.98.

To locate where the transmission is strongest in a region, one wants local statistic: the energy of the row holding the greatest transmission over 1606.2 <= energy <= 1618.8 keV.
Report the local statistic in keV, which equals 1617.5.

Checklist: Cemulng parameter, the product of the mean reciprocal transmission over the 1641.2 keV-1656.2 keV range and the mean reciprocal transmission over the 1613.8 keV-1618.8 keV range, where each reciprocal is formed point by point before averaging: 0.93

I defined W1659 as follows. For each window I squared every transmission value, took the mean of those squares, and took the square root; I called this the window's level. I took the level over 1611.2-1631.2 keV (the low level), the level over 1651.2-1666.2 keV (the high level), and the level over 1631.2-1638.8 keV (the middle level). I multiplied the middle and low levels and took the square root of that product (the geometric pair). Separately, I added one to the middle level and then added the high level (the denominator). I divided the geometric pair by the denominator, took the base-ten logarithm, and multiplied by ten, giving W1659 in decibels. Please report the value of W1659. -4.95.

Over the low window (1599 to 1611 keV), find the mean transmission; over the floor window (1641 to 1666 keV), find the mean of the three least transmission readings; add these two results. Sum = 2.032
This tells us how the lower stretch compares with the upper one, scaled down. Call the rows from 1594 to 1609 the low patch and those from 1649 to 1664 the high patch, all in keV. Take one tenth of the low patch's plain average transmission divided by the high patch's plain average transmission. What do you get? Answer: 0.0905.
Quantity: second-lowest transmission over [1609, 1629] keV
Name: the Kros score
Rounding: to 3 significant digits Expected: 0.954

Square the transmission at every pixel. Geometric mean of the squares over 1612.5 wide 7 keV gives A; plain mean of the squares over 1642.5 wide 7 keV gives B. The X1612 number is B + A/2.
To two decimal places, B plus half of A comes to 1.50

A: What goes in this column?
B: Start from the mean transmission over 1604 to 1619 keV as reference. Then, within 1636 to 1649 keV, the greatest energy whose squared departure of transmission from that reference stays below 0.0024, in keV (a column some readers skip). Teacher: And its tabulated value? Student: 1645.0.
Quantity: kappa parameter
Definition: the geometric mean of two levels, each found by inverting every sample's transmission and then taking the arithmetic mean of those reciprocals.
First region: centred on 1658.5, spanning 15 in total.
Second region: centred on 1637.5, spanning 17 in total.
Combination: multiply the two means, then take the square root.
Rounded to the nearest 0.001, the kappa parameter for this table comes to 0.959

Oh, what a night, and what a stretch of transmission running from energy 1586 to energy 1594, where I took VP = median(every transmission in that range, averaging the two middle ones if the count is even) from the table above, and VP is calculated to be 0.97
